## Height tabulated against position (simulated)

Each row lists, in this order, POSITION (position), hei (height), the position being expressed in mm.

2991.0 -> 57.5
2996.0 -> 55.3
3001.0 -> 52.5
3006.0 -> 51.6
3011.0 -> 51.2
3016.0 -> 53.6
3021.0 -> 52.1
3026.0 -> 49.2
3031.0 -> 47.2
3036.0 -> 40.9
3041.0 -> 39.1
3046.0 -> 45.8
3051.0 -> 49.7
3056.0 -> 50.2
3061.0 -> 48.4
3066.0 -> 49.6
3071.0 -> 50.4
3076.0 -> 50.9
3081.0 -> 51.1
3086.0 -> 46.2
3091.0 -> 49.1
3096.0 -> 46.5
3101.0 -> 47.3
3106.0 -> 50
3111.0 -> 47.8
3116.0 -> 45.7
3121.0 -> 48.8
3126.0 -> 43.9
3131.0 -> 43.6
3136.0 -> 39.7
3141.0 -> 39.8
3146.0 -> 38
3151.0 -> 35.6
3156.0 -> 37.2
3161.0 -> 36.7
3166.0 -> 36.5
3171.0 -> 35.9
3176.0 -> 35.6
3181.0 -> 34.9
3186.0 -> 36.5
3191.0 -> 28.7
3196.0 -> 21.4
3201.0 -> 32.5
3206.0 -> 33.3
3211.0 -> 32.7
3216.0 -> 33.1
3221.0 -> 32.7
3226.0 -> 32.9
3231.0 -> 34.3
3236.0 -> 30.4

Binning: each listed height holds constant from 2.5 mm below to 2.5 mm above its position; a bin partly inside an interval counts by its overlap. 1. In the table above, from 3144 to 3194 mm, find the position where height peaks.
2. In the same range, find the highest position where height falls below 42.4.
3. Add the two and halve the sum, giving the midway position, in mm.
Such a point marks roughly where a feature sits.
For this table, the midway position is 3168.5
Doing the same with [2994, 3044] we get 3018.5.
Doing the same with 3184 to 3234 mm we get 3208.5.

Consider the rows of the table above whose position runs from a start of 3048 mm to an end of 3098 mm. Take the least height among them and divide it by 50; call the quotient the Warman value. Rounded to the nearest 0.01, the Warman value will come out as 0.92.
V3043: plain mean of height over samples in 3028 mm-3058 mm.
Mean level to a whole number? 45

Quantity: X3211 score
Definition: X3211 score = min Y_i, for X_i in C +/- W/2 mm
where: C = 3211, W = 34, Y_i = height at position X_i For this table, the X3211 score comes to 21.4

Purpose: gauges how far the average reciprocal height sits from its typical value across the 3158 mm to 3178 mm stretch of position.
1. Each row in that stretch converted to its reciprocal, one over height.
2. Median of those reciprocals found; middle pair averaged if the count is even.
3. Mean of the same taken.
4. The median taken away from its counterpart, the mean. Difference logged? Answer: 0.0000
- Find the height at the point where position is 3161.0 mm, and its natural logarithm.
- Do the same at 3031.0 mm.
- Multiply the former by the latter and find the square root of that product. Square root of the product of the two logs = 3.73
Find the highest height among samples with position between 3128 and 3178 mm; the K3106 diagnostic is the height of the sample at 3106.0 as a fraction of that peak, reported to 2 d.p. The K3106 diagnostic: 1.15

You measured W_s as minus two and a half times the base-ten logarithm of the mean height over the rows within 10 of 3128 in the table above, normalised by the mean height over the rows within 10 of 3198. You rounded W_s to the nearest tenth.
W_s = -0.5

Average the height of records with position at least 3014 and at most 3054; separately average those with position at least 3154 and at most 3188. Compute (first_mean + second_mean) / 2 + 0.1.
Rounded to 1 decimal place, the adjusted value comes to 41.8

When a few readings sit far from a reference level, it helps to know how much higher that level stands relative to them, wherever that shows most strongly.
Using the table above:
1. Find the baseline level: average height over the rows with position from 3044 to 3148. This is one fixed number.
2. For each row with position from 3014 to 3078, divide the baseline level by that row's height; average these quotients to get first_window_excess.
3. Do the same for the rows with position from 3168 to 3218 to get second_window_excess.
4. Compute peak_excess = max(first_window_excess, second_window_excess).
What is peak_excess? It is 1.47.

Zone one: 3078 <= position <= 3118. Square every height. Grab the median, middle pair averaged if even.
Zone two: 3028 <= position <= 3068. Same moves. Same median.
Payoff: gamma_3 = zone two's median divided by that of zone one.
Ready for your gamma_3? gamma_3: 1.01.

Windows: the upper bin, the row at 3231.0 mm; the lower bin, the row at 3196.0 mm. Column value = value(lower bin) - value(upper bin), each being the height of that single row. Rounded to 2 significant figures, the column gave -13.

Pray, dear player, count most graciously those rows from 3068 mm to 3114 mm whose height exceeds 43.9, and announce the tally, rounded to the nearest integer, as 9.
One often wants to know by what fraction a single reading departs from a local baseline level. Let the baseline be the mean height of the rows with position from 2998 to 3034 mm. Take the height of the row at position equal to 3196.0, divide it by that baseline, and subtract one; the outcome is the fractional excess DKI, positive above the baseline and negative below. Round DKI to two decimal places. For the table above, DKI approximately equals -0.58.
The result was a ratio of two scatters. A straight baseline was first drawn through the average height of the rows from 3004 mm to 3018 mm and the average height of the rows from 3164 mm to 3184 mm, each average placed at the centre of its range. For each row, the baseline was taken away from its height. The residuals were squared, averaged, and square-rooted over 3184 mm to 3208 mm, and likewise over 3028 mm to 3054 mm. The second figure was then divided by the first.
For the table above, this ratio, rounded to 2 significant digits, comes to 1.0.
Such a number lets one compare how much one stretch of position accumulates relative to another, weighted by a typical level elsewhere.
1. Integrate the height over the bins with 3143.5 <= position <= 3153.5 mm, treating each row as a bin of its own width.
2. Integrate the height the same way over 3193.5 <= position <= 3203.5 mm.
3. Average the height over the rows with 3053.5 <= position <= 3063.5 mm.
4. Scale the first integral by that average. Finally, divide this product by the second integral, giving 67.3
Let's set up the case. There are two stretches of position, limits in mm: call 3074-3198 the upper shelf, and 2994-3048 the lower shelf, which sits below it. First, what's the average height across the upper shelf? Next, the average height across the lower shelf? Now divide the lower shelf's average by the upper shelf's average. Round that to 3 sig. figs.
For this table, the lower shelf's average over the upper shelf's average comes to 1.19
